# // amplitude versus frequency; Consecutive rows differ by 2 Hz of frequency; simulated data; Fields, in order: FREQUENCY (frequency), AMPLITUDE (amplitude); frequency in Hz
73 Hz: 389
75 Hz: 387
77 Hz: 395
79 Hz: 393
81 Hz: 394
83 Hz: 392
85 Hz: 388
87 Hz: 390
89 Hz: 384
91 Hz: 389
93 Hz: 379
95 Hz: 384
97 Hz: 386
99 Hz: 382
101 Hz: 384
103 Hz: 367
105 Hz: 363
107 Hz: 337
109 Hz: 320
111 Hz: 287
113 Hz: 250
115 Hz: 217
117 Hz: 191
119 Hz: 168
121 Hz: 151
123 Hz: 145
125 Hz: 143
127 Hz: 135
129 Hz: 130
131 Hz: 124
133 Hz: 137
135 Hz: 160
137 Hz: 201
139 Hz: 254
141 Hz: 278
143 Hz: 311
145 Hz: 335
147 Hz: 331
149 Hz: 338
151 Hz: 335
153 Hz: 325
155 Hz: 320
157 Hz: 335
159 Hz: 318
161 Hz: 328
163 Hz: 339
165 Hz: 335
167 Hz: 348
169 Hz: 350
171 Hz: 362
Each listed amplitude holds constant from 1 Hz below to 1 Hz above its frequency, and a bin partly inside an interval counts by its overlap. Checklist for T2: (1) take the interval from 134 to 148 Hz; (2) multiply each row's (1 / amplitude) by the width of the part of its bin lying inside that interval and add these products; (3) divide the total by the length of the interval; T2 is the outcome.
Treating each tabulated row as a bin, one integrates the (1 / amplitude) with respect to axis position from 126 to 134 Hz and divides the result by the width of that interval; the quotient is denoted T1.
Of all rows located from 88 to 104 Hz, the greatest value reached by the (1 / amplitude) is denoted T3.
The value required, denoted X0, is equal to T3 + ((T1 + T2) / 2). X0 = 0.0085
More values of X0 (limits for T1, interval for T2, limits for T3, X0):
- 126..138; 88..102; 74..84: 0.0074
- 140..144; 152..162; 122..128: 0.0106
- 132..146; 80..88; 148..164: 0.0067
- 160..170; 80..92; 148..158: 0.0059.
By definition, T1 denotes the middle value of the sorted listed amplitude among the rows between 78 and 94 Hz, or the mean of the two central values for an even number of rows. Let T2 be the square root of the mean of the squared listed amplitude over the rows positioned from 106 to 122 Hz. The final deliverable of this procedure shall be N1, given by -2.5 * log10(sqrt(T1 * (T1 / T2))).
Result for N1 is -3.48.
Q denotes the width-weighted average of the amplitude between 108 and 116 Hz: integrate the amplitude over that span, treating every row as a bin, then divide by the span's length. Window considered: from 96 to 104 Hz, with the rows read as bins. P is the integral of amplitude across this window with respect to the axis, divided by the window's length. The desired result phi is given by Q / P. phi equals 0.7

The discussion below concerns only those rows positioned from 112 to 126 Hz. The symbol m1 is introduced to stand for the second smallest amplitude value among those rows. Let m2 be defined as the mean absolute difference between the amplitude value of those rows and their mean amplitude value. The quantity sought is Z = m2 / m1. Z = 0.228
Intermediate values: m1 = 145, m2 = 33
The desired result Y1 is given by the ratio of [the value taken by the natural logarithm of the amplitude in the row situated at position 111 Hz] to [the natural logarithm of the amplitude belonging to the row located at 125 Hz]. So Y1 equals 1.14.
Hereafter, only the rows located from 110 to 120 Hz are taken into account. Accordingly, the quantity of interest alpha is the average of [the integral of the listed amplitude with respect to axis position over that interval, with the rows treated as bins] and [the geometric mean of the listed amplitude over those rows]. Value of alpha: 1222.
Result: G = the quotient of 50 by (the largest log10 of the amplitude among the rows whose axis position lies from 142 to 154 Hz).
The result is 19.8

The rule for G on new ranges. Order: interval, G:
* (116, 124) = 21.9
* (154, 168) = 19.7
